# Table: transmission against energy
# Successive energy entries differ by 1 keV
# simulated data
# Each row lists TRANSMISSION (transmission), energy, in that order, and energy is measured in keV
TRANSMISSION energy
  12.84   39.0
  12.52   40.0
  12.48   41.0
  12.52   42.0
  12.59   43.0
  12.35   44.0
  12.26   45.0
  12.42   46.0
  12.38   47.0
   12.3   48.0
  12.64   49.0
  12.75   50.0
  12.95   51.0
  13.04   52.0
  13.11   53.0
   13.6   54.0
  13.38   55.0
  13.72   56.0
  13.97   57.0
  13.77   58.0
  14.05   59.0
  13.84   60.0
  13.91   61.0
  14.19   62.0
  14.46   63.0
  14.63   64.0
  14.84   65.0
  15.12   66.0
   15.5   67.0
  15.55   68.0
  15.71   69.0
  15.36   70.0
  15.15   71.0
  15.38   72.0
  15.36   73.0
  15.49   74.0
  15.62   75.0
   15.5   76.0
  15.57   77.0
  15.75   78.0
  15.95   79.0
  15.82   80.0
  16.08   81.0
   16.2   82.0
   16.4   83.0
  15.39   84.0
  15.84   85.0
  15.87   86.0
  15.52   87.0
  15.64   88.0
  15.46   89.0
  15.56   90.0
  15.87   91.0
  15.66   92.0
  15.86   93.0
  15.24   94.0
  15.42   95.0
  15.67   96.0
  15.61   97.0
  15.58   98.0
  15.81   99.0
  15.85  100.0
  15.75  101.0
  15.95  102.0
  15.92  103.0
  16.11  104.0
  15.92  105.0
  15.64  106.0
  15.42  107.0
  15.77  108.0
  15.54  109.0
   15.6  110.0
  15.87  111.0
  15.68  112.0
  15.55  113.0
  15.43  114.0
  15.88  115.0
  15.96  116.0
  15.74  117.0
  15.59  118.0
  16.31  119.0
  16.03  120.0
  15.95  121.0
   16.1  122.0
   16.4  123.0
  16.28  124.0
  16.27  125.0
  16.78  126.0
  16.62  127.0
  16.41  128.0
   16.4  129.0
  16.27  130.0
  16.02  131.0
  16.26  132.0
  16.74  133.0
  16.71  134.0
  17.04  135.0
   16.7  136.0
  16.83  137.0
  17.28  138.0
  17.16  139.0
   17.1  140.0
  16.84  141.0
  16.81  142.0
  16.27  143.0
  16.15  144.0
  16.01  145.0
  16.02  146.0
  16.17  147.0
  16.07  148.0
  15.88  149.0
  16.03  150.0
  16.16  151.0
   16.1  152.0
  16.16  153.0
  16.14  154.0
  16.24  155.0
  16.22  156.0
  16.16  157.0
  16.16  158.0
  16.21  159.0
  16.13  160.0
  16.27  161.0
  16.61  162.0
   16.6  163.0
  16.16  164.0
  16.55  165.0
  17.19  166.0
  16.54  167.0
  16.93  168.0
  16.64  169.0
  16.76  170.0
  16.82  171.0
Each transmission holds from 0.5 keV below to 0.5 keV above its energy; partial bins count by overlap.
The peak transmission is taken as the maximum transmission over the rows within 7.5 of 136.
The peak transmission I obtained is 17.28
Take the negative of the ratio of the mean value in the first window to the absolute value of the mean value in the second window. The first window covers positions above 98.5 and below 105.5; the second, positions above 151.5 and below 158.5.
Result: -0.98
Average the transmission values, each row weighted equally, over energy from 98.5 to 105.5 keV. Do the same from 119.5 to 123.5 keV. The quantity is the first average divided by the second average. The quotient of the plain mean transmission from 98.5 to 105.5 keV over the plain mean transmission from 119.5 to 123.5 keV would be 0.99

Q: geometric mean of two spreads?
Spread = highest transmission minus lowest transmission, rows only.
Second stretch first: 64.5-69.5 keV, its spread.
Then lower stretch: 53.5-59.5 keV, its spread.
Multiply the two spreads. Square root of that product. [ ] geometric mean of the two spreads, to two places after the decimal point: 0.76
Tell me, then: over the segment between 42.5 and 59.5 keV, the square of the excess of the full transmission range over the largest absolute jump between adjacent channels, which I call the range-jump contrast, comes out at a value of 1.69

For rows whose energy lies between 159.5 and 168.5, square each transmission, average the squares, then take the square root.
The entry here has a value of 16.6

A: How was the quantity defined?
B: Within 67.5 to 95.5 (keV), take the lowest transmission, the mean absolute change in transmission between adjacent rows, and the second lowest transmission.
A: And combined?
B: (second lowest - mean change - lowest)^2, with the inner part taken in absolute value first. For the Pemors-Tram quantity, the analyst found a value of 0.020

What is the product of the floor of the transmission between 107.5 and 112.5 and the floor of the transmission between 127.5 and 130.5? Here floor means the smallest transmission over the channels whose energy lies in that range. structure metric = 253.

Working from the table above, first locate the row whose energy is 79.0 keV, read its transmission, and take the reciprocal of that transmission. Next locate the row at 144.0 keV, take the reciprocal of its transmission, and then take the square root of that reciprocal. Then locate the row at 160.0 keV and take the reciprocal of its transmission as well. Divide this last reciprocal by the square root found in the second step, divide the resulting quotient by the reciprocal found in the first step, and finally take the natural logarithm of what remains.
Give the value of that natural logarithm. 1.38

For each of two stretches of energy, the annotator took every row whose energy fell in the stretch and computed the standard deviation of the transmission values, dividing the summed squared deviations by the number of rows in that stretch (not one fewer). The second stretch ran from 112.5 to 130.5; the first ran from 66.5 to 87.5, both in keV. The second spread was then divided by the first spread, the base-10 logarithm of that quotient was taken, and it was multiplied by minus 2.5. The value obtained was -0.2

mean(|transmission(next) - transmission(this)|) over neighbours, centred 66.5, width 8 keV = 0.229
